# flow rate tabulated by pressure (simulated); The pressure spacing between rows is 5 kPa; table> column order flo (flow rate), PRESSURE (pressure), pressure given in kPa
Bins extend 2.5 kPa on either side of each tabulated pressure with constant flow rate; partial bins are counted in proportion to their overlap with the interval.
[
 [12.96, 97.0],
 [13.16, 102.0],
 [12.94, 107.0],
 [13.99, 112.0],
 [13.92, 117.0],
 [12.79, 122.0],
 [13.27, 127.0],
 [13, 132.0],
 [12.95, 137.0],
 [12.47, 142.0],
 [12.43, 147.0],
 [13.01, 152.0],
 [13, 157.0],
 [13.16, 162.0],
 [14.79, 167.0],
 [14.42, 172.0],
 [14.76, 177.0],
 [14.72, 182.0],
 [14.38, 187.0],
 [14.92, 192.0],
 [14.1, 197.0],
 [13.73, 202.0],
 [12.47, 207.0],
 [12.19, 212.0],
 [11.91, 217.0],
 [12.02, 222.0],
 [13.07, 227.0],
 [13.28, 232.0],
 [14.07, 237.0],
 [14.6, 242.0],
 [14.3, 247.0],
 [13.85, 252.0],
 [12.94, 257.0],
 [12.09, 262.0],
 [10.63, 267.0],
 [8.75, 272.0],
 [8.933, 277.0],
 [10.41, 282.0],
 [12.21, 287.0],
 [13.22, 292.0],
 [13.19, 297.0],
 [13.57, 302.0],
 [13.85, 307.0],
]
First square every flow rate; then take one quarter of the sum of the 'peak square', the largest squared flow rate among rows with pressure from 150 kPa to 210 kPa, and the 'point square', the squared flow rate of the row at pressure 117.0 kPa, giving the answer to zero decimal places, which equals 104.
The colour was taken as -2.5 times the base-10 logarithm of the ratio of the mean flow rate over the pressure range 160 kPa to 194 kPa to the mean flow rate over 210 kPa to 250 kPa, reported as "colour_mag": -0.10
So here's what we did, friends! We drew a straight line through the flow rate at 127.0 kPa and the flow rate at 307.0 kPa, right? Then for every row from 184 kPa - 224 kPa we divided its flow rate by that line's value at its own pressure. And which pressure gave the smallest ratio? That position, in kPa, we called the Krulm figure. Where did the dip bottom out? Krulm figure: 217.0 kPa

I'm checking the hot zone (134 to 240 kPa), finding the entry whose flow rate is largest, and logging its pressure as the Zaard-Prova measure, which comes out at 192.0 kPa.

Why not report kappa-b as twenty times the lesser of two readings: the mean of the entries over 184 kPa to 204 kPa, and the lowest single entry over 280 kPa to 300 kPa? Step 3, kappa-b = 208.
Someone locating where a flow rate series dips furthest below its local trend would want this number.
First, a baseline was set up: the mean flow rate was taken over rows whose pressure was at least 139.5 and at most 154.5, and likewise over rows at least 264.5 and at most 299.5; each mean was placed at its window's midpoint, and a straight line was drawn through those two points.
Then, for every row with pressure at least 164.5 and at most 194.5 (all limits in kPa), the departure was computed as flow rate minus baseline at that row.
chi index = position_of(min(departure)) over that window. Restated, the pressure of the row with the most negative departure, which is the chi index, 172.0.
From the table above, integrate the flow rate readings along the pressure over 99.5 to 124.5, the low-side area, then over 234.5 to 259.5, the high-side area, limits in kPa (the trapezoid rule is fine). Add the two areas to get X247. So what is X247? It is 683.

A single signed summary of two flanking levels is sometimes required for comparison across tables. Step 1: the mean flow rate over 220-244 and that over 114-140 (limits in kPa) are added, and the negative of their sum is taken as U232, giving -26.6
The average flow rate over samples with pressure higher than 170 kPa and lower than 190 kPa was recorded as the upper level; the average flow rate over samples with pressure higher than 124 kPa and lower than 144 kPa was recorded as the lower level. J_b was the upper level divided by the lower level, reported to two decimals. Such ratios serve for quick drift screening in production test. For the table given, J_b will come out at 1.13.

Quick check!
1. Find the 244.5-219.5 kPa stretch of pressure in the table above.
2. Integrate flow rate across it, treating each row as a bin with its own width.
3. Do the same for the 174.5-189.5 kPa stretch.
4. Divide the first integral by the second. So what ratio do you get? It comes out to 1.5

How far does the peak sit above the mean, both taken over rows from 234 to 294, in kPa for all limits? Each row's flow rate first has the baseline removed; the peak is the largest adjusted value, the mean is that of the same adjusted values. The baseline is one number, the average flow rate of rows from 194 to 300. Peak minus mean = 2.43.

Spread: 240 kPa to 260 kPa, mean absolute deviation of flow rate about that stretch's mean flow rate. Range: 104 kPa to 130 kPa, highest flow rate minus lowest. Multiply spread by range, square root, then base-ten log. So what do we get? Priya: -0.10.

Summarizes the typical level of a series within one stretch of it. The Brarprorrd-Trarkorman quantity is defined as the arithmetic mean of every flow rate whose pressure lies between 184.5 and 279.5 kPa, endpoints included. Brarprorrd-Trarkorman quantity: 12.7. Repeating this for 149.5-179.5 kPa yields 13.9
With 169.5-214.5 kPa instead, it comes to 14.0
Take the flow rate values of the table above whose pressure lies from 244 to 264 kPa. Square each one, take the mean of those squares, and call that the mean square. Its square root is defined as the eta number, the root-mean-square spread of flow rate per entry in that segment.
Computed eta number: 13.3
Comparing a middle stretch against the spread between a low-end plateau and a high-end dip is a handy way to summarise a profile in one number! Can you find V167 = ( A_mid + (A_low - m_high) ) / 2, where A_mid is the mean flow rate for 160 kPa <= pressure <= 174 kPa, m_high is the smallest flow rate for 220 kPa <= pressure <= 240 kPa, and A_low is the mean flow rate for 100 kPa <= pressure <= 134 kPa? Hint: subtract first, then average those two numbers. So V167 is 7.7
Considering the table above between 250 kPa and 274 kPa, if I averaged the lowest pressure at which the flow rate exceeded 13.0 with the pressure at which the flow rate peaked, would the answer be 252.0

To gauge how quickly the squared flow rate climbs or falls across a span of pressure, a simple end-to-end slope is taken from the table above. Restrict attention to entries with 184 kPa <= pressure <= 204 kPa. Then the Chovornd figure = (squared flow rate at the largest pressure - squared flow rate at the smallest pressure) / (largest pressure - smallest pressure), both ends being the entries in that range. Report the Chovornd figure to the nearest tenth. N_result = -1.2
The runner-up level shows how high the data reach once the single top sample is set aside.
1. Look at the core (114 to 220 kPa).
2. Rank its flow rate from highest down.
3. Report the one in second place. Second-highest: 14.79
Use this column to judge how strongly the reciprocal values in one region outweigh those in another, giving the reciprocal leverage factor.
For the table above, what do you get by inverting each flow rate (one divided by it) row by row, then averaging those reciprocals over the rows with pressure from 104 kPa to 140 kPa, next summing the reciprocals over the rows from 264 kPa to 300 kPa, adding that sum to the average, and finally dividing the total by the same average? 10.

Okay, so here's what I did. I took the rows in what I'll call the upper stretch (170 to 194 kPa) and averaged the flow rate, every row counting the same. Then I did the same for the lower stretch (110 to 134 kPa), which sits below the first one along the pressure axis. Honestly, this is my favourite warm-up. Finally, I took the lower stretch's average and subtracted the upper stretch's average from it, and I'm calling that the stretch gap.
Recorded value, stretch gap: -1.2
